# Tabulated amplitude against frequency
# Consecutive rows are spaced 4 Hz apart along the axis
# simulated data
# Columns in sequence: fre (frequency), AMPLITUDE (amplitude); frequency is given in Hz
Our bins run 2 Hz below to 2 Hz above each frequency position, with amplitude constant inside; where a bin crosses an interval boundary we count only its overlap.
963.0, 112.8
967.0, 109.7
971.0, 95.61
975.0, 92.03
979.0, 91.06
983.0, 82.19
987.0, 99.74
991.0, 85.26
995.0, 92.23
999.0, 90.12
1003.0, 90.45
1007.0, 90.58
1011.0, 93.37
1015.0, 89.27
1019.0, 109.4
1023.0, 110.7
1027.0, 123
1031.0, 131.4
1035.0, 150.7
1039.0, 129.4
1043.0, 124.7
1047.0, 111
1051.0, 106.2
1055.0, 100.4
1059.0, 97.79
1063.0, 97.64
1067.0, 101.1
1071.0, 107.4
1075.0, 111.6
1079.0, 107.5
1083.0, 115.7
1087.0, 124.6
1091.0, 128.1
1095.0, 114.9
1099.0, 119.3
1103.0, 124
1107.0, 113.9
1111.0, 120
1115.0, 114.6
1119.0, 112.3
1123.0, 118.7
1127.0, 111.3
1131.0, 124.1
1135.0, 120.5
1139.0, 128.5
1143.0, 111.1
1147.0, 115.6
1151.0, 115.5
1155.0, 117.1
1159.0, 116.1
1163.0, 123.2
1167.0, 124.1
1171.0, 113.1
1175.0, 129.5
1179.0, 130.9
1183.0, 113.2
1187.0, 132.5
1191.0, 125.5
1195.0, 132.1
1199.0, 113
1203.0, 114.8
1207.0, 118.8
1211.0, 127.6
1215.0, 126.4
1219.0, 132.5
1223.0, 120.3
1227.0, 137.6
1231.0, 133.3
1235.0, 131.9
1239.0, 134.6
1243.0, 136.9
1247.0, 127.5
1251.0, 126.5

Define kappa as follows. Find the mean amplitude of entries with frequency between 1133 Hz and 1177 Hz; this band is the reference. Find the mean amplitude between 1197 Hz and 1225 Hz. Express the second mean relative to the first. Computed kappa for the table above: 1.02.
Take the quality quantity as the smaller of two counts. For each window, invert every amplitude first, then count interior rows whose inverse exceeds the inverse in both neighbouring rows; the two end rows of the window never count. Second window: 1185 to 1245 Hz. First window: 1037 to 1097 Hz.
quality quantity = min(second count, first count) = 2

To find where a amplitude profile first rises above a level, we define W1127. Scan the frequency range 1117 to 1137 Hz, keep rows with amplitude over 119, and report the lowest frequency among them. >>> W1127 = 1131.0 Hz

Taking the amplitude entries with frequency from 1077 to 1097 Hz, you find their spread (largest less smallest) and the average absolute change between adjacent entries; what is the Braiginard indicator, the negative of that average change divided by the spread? -0.41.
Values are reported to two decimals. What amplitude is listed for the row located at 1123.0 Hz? 118.70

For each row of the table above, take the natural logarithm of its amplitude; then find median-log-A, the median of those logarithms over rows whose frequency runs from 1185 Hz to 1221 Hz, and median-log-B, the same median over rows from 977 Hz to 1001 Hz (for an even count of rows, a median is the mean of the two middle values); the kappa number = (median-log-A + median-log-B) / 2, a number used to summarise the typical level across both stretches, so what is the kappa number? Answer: 4.67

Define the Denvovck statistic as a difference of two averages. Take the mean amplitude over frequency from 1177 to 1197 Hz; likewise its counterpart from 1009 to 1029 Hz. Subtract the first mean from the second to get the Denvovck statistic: -22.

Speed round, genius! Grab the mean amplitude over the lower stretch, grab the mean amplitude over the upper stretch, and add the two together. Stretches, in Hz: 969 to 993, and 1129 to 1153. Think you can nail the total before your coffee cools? 210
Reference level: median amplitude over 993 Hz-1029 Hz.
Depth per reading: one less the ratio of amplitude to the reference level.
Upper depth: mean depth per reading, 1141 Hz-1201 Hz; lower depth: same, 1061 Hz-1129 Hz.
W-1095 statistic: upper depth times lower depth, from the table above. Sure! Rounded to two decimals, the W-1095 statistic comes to 0.07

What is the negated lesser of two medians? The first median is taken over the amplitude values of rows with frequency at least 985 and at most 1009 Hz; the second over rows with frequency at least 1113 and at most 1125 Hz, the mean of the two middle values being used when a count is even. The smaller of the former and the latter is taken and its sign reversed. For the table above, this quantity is -91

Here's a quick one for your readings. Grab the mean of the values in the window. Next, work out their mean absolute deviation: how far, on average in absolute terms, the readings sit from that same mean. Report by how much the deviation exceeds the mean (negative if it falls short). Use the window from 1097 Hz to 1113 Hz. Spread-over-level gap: -117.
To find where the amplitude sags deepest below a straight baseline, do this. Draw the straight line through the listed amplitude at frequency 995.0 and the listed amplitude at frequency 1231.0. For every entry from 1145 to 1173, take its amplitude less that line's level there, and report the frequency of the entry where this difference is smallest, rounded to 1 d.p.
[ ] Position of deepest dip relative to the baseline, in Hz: 1171.0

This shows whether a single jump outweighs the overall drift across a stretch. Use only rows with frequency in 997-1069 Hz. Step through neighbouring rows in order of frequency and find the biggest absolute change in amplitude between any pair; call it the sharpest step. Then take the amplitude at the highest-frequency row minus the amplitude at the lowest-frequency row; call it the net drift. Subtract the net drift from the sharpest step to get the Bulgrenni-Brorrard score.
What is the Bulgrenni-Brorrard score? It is 10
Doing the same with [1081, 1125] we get 10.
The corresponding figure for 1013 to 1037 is -41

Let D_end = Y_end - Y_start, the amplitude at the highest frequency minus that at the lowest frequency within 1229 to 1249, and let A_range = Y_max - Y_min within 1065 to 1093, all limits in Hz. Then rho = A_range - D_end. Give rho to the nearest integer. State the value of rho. 33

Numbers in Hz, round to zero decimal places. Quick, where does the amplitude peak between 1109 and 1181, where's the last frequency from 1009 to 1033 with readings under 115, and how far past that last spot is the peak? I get 156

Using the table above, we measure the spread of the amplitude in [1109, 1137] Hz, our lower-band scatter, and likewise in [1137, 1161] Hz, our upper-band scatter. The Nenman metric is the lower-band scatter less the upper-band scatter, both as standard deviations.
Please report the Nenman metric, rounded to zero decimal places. -1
